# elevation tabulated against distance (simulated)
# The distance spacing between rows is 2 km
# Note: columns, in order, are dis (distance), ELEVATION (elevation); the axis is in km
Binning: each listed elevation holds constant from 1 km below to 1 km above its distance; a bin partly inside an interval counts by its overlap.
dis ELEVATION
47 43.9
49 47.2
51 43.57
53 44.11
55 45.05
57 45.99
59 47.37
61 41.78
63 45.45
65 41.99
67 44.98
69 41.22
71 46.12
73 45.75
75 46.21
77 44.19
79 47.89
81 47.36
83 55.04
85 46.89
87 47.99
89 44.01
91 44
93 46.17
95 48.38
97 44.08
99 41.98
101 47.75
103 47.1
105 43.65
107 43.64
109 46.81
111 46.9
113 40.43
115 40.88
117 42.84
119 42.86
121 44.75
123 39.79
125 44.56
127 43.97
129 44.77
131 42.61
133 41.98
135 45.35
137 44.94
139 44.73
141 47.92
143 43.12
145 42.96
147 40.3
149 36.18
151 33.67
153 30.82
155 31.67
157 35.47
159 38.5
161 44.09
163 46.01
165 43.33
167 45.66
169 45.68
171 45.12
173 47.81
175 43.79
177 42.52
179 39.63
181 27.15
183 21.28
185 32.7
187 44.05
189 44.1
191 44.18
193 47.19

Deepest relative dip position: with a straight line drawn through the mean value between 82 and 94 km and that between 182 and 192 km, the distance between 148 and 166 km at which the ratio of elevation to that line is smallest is 153 km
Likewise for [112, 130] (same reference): 113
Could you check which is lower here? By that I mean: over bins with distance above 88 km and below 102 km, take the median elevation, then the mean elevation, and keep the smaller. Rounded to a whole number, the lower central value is 44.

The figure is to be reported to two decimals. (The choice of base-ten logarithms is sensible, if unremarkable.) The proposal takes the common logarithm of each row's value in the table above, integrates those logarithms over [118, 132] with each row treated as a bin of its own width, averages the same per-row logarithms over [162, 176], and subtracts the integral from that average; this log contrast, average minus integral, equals -21.25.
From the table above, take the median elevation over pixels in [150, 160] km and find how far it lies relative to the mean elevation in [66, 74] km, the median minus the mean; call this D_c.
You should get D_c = -11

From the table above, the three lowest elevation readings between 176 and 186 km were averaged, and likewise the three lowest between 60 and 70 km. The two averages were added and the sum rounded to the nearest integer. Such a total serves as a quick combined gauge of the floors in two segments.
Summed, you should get 69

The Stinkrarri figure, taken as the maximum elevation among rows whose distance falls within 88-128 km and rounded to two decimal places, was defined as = 48.38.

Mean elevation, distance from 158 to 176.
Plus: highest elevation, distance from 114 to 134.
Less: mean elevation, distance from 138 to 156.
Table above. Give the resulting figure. 50.2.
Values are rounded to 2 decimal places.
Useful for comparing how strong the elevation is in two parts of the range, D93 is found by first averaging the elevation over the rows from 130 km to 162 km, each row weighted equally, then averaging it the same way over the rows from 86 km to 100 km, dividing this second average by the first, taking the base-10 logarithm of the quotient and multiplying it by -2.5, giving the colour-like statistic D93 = -0.13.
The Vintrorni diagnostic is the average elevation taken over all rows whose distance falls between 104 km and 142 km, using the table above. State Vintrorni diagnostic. 43.9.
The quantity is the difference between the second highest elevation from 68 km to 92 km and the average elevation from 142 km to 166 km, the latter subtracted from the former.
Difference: 9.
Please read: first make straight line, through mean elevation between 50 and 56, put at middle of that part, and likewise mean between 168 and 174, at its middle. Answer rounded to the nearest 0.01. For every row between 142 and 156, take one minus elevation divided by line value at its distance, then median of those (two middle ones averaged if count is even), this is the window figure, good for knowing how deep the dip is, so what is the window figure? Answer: 0.21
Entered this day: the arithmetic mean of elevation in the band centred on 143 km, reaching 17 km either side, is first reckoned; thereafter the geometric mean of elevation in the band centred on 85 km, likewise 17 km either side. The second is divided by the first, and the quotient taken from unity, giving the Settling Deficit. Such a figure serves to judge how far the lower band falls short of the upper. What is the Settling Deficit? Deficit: -0.137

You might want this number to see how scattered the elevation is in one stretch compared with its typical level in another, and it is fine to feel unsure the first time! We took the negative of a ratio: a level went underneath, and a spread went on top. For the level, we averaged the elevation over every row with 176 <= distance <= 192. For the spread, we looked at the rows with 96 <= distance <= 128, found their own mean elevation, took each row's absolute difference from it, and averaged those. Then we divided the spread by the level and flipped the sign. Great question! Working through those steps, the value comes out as -0.050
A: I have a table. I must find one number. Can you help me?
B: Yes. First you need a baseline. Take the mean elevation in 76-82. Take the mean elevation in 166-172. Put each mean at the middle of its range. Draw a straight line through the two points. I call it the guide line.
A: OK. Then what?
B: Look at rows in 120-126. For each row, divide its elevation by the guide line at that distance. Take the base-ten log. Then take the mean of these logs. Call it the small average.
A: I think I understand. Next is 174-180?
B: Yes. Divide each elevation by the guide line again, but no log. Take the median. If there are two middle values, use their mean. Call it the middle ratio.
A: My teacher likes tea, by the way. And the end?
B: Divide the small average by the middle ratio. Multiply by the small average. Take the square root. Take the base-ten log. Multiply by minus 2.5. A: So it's 3.8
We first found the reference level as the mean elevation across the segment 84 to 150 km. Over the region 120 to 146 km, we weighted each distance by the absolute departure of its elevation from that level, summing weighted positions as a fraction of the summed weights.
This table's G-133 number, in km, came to 133.1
